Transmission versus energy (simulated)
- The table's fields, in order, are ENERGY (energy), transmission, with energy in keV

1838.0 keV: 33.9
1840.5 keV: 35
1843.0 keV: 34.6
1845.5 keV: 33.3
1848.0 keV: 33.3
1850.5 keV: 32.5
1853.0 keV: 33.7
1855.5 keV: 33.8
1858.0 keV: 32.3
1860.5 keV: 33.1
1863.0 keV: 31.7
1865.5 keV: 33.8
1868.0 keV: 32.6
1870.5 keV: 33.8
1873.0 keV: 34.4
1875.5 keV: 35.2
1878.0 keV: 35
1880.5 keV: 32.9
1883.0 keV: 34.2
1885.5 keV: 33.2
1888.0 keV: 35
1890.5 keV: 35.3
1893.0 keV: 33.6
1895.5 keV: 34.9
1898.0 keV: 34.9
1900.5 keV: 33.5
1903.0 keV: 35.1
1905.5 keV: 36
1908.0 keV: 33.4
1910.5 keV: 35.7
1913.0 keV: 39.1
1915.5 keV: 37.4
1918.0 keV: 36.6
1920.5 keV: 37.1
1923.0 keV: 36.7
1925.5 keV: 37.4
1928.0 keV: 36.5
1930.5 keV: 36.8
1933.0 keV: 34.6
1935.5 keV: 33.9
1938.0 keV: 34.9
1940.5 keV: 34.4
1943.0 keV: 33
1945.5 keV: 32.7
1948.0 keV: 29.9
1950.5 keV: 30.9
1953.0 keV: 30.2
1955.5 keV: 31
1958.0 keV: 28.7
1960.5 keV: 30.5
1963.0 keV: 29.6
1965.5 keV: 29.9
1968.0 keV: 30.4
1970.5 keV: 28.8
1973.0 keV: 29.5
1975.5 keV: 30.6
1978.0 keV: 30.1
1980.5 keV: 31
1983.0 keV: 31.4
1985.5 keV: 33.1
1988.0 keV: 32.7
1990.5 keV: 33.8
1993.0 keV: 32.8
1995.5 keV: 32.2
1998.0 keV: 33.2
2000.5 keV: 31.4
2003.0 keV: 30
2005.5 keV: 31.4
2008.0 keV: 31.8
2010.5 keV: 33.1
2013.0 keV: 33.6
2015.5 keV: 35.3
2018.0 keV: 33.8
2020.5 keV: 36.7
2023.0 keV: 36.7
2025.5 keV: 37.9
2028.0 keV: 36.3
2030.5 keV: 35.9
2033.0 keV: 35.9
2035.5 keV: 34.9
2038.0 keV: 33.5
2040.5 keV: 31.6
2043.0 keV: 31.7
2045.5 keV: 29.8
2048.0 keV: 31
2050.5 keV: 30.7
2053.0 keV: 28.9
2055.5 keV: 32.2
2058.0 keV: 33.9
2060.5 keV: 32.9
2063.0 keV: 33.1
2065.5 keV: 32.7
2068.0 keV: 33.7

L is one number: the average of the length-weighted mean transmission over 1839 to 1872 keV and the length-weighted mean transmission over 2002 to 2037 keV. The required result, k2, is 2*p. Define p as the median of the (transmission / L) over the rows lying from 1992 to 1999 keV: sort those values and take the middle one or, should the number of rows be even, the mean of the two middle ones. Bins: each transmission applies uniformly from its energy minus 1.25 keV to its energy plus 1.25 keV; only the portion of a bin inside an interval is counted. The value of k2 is 1.93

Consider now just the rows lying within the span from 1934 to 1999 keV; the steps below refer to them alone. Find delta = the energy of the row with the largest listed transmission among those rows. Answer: 1938.0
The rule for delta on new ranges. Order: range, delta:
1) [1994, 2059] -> 2025.5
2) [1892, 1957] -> 1913.0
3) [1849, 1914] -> 1913.0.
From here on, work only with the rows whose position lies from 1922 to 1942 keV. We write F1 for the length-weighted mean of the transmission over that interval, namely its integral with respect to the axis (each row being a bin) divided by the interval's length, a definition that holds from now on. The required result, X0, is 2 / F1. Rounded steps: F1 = 36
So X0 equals 0.056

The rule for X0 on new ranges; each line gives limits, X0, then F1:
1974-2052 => 0.061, 33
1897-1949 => 0.057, 35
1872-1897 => 0.058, 34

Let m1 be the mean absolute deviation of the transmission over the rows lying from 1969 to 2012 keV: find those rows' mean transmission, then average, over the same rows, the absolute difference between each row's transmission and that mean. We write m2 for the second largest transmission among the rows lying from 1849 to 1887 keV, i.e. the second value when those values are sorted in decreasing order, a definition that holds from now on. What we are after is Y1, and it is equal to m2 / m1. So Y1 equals 30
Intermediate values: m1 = 1.2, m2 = 35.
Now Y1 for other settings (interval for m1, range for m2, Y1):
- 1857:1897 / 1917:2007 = 41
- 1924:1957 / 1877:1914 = 17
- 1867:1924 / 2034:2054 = 28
